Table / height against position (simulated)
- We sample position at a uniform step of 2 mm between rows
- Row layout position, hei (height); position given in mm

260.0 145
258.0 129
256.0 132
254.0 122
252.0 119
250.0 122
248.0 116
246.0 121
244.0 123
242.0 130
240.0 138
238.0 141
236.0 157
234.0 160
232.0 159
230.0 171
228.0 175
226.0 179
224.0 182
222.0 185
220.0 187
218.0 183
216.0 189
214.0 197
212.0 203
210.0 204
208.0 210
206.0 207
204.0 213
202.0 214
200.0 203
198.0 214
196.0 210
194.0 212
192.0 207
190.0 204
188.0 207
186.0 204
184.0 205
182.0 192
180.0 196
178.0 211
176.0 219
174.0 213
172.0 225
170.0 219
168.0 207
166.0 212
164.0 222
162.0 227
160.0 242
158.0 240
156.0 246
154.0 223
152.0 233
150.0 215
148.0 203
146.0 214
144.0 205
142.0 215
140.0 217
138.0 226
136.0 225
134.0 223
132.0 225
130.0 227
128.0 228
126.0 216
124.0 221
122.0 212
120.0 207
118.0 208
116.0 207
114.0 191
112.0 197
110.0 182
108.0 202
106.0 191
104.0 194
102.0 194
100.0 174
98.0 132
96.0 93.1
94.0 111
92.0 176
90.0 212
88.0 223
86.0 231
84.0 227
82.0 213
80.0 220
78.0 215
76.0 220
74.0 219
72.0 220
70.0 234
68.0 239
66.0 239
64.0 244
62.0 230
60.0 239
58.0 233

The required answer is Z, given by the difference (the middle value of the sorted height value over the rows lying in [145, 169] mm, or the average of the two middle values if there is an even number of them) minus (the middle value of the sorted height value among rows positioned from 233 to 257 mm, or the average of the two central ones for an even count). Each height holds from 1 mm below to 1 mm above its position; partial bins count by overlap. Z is 96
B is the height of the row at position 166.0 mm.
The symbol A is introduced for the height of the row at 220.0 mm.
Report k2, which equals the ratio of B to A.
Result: 1.1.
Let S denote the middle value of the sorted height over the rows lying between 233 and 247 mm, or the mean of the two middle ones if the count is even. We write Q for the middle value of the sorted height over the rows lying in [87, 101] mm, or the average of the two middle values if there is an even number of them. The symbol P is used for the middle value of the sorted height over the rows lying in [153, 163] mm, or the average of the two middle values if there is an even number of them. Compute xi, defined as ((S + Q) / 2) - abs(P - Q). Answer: 90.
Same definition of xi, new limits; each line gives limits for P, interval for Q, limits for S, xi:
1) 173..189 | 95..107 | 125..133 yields 181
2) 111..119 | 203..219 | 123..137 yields 213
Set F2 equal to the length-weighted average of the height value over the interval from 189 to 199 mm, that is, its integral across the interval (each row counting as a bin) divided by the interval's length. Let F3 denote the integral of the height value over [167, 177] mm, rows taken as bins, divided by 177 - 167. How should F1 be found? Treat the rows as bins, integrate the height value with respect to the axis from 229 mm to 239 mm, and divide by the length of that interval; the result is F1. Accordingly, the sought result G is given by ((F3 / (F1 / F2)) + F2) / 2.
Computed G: 249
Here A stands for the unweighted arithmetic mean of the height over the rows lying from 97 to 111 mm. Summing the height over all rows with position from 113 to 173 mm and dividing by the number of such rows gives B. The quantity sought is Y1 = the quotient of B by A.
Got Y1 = 1.21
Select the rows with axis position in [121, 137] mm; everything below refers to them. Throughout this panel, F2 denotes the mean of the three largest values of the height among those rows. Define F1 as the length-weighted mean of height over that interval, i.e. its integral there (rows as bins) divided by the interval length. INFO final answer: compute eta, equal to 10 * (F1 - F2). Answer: -45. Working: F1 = 222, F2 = 227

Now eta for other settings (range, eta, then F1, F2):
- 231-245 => -147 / 144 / 159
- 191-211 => -43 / 209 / 214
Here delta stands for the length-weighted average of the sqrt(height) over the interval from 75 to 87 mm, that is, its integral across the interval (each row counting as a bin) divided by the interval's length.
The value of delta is 14.9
